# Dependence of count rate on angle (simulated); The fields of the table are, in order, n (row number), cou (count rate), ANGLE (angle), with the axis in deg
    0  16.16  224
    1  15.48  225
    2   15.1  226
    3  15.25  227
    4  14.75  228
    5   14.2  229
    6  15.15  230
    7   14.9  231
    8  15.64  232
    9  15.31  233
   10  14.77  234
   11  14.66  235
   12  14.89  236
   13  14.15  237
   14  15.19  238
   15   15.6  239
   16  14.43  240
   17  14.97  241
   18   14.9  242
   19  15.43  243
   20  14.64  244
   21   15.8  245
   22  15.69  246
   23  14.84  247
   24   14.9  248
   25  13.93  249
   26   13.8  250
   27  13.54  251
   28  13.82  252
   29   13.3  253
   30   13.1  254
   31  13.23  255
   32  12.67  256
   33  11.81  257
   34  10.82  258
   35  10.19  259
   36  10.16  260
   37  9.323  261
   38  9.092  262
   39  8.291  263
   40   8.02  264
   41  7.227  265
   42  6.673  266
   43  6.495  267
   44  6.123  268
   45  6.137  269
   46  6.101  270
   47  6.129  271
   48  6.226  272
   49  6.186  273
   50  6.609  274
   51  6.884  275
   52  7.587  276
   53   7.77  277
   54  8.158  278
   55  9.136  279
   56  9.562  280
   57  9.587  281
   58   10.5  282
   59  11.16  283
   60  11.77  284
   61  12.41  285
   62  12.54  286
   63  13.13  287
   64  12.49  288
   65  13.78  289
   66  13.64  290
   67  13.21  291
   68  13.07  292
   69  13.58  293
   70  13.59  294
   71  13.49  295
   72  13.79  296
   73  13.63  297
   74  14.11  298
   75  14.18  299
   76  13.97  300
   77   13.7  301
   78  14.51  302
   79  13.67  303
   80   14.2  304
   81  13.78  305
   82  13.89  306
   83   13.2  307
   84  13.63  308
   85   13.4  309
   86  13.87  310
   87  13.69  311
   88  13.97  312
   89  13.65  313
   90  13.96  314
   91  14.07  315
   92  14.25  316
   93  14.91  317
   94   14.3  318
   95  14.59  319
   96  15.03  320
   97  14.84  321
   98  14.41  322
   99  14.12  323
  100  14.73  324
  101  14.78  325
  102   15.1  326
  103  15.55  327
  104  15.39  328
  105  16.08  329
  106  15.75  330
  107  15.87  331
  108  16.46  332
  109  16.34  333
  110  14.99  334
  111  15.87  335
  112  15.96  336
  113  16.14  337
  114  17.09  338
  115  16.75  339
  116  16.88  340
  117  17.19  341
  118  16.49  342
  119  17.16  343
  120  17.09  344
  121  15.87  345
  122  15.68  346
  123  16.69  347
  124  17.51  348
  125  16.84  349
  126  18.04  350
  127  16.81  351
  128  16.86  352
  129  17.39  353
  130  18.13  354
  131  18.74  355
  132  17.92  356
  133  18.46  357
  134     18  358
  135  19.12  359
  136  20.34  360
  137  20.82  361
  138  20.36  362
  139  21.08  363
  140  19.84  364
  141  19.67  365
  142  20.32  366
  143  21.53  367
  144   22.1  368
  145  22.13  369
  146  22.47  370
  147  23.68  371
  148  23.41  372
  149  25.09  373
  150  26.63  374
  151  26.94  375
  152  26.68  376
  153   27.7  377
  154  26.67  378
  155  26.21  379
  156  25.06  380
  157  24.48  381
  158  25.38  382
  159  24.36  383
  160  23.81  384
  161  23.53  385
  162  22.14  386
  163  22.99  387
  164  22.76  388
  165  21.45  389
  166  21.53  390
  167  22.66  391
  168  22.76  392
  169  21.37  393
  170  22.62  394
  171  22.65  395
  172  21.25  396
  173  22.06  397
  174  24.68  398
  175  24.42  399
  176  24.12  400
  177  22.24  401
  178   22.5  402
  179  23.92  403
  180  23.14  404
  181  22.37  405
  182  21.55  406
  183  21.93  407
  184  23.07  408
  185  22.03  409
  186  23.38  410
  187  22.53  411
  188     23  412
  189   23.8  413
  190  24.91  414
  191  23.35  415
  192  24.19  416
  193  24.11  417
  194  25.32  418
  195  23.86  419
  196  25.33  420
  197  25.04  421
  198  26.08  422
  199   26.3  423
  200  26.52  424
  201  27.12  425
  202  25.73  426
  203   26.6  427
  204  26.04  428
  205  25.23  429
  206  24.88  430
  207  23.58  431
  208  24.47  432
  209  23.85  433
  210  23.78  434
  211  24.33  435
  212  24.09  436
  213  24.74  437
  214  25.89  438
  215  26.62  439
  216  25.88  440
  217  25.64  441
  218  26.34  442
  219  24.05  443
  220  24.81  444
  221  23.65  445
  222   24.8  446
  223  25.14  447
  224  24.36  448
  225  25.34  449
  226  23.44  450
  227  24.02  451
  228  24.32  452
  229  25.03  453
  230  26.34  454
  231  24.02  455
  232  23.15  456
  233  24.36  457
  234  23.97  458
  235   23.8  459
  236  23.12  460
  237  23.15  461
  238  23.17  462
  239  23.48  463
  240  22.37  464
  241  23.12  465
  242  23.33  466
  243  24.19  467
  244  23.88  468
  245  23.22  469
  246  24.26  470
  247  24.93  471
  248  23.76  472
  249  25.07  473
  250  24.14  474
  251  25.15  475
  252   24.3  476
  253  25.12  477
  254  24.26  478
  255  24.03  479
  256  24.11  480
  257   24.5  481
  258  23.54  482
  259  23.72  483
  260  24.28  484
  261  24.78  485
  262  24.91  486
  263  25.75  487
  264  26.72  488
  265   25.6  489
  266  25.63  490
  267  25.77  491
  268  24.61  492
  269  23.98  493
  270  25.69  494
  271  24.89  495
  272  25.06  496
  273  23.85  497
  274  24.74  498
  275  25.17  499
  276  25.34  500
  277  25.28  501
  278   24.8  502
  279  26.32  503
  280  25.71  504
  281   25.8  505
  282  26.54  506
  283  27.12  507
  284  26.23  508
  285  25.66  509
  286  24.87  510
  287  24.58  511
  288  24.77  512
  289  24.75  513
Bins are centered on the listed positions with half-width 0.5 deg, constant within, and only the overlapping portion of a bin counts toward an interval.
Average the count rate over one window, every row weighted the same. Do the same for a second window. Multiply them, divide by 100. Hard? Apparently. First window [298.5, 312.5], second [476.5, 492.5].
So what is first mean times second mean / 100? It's 3.4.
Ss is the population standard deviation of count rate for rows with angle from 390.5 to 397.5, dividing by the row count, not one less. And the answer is 0.60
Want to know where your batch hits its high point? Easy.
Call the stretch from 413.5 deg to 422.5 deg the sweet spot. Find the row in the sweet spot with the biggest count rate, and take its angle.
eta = 422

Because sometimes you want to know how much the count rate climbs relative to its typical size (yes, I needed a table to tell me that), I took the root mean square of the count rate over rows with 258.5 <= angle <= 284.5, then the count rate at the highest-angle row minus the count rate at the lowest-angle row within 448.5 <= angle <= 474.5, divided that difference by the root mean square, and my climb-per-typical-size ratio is -0.14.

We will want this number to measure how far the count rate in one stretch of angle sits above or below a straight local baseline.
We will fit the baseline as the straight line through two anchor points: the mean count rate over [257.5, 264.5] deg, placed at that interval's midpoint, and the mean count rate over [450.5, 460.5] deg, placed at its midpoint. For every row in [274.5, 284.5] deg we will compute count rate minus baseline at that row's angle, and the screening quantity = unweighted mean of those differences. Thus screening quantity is -1.6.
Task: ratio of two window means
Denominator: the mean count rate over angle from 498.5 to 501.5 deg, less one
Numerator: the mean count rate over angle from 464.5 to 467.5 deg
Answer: 0.97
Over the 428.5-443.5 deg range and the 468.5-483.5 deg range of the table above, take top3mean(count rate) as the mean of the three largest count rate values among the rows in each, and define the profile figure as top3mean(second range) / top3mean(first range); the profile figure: 1.0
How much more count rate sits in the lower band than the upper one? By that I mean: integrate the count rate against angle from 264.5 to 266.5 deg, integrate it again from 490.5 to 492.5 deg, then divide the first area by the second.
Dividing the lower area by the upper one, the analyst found 0.28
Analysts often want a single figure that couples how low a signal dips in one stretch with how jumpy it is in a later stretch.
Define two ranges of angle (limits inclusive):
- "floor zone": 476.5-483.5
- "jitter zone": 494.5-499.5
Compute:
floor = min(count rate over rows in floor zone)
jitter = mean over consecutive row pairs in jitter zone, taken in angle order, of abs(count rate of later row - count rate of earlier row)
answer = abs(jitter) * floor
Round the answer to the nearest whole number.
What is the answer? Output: 16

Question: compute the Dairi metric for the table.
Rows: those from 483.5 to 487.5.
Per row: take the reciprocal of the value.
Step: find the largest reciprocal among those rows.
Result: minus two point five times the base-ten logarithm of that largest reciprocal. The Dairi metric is 3.463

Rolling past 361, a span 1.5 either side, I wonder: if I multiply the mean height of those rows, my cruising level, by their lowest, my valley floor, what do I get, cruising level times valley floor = 417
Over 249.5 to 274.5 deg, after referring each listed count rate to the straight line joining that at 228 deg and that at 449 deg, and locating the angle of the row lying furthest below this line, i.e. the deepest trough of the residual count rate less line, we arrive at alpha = 273 deg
